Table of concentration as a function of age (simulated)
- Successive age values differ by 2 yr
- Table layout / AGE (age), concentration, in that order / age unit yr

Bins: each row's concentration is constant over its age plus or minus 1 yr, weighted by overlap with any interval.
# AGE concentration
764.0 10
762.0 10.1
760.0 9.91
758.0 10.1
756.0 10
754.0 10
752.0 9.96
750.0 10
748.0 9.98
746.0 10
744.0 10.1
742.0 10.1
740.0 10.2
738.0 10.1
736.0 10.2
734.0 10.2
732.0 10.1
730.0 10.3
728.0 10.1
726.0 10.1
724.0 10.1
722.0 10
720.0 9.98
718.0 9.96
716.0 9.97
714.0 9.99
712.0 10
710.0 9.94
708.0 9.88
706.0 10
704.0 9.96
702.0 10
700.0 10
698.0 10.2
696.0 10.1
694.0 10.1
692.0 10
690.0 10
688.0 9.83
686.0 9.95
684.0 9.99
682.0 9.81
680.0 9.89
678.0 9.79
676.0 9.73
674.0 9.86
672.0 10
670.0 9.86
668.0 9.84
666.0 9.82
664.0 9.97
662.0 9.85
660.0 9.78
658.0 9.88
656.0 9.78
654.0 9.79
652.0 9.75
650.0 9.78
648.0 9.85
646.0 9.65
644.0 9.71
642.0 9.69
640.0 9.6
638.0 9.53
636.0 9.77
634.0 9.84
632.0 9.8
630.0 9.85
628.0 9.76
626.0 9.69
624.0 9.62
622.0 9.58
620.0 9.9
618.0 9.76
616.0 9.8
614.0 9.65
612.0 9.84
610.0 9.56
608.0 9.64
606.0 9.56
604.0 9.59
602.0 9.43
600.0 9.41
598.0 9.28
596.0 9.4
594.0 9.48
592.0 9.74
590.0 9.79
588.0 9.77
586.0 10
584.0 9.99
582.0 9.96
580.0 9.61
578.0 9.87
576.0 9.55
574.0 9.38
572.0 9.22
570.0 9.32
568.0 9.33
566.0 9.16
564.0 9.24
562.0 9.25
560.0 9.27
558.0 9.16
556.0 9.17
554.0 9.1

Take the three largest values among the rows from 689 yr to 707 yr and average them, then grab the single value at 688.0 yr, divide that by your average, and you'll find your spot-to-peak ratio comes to 0.970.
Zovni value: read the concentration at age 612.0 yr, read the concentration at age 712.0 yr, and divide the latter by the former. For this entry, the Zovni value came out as 1.02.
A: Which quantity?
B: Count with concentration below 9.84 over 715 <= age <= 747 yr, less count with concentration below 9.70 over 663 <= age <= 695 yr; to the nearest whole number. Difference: 0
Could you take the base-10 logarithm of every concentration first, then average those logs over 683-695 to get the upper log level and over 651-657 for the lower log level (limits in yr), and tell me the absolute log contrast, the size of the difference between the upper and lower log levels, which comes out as 0.009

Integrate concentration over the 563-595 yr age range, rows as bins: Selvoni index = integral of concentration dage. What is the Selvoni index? 307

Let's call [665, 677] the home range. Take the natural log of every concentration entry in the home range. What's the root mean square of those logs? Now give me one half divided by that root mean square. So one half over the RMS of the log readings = 0.219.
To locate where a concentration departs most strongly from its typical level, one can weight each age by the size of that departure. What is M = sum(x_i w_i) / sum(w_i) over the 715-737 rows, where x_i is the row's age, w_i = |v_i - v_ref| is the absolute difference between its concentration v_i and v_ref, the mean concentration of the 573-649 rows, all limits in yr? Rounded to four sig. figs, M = 727.4 yr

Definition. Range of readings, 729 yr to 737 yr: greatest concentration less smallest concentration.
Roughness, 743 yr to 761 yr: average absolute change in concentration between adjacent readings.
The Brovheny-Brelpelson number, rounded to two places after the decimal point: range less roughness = 0.14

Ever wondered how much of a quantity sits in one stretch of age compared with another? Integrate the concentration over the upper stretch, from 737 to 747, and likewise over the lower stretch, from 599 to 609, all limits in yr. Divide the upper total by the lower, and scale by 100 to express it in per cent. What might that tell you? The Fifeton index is 106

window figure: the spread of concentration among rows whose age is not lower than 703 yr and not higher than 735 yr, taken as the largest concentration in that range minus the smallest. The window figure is 0.42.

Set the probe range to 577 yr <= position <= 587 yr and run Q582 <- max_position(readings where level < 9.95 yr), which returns 580.0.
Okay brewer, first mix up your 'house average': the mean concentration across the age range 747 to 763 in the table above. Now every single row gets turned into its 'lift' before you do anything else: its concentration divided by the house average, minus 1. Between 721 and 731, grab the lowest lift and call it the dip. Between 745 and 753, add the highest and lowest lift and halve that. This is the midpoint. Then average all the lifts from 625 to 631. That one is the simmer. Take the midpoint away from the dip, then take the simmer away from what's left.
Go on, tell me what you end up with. 0.026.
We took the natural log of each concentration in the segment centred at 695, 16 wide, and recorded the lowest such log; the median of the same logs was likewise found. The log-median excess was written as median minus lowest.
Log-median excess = 0.017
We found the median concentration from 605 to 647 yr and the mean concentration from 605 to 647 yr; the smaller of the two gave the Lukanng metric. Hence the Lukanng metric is 9.7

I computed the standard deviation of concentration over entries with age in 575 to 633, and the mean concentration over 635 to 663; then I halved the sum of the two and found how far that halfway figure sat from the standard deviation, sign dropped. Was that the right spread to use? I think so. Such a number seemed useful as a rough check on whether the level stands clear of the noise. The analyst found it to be 4.78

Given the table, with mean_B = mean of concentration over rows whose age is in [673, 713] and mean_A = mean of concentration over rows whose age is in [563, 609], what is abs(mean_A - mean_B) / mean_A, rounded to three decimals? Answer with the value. 0.042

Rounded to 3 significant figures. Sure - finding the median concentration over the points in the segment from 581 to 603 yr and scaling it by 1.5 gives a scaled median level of 14.6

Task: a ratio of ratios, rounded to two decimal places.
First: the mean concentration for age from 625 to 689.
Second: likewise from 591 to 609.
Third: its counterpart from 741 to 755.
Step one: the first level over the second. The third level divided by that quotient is 9.71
